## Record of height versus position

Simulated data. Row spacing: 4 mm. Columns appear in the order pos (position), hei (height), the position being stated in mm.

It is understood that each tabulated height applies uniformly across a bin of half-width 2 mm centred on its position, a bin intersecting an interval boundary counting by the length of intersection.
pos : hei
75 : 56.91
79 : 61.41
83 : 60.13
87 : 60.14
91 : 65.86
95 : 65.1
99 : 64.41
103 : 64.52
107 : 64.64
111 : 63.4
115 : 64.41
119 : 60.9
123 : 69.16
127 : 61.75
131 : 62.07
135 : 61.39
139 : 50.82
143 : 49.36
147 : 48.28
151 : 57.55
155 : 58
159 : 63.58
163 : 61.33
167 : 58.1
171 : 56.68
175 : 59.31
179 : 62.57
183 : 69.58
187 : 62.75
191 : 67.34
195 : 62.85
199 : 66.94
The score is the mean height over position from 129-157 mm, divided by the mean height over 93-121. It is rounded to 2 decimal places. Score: 0.87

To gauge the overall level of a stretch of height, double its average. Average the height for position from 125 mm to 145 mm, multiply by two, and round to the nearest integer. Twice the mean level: 114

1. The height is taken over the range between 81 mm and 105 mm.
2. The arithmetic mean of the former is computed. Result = 63.4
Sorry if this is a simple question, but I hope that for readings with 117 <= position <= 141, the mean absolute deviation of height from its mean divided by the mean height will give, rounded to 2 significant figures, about 0.056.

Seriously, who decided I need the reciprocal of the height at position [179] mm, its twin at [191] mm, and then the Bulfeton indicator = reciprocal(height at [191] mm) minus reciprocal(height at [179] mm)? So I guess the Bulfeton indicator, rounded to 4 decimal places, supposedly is -0.0011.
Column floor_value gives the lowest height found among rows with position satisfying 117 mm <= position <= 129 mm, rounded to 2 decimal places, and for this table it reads 60.90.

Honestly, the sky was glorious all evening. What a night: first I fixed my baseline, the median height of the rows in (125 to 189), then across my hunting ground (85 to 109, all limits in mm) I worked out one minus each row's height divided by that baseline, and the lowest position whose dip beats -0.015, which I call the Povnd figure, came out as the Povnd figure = 87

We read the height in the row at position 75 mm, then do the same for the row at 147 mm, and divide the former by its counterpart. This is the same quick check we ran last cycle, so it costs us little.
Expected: 1.18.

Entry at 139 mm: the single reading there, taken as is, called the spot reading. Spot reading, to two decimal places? 50.82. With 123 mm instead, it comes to 69.16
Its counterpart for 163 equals 61.33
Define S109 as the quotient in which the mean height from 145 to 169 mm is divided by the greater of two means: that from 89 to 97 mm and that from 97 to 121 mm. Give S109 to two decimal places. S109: 0.88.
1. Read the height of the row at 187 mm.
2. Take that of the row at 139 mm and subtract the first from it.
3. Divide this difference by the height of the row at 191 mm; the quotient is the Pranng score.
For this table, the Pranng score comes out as -0.18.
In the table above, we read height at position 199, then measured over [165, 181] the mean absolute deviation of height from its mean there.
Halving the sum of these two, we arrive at 34.4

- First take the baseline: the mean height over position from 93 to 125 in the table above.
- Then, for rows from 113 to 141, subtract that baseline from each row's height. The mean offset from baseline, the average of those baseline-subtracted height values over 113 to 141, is -3.1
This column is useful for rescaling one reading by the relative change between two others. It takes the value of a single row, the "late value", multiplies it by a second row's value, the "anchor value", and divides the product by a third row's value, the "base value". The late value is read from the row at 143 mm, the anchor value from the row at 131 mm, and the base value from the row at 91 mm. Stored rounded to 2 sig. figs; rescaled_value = 47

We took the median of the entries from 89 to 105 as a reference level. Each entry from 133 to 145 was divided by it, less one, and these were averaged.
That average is -0.17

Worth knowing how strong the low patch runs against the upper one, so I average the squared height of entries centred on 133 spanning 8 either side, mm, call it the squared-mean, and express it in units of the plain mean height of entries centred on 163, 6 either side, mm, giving 57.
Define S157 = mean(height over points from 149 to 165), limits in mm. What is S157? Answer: 60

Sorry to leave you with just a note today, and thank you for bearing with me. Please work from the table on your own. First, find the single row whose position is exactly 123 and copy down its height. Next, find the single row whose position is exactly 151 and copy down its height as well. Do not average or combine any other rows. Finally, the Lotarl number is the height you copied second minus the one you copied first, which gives -12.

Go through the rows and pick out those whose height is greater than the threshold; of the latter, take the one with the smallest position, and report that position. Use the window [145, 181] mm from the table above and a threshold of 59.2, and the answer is 159 mm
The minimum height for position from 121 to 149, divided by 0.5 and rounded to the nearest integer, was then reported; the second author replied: 97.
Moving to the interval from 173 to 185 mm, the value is 119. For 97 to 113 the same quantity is 127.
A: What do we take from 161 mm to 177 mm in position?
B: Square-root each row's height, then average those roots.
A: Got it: 7.67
